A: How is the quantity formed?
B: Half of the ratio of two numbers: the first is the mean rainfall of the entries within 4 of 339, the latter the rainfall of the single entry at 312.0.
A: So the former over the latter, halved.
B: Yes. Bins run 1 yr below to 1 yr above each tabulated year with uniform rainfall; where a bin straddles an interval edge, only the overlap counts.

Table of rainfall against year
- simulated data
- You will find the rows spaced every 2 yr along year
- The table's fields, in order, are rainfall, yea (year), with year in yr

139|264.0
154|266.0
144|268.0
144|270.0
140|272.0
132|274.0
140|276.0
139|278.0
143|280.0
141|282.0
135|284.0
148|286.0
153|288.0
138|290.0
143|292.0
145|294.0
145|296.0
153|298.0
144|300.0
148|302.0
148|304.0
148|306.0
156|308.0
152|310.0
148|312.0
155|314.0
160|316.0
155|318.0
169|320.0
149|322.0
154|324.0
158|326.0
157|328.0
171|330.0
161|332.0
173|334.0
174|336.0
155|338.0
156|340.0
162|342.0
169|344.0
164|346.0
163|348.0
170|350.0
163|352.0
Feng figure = 0.55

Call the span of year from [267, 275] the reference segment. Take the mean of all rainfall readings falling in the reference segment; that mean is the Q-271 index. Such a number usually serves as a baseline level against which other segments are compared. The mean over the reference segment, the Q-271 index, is 140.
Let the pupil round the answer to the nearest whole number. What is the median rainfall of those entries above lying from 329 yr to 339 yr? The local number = 171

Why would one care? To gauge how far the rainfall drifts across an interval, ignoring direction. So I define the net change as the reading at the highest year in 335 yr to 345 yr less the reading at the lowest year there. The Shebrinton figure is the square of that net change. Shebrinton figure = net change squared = 25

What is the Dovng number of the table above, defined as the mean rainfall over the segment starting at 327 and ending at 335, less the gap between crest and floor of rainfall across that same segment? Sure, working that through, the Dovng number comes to 149.5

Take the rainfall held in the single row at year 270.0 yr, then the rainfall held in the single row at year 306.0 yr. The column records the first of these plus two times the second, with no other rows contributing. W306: 440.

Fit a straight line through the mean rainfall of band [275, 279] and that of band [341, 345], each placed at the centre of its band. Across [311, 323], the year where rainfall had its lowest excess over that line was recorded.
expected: 322.0 yr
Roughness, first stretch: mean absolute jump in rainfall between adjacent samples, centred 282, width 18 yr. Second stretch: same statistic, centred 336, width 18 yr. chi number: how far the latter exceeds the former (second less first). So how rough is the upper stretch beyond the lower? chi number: 2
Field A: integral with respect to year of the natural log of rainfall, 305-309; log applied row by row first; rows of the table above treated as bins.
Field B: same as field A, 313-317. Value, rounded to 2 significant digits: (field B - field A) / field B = 0.0071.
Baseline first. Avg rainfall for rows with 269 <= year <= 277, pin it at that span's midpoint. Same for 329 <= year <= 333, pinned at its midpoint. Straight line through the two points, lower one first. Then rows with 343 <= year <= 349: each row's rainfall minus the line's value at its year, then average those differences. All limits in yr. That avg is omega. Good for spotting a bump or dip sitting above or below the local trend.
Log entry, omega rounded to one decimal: -7.6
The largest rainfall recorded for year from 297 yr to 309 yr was 156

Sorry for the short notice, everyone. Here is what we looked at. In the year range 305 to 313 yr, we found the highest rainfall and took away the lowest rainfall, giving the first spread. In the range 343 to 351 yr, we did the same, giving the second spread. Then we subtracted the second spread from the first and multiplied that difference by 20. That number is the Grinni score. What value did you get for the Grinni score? 20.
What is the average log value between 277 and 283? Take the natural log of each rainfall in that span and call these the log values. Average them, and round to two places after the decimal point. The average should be 4.95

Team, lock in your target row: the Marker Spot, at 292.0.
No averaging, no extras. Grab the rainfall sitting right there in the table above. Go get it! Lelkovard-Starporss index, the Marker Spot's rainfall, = 143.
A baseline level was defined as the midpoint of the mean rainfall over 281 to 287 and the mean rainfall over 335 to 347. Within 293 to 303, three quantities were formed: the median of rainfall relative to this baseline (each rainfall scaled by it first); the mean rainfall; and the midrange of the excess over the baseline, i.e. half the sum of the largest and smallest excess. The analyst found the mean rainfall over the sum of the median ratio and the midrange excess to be -51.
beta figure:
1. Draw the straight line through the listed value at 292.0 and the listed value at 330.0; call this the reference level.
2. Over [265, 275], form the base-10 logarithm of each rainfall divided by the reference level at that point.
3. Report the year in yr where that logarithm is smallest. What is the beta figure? 274.0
